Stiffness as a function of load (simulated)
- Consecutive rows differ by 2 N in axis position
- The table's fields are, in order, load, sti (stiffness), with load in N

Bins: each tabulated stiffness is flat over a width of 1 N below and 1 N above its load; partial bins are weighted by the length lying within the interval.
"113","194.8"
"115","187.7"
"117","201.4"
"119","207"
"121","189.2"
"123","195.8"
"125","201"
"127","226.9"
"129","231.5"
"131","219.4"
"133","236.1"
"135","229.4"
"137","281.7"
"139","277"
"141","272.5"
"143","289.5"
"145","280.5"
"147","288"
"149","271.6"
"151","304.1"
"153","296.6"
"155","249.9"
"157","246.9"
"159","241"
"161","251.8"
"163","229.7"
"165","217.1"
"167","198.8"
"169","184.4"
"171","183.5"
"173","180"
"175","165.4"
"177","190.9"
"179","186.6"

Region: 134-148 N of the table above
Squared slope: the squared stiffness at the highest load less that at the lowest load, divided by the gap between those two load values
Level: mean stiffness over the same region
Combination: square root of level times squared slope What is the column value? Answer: 832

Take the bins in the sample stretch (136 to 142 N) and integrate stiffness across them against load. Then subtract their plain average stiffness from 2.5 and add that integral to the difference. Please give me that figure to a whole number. 1388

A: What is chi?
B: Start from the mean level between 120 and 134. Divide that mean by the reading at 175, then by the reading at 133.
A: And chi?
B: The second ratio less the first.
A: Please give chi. -0.4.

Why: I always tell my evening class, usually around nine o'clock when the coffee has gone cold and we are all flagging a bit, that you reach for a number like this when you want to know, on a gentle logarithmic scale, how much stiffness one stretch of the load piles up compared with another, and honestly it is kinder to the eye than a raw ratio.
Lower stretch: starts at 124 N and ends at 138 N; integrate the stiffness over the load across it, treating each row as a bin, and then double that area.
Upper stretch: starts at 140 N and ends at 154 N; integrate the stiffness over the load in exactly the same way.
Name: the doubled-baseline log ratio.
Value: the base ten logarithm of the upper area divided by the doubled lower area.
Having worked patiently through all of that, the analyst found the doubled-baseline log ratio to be -0.21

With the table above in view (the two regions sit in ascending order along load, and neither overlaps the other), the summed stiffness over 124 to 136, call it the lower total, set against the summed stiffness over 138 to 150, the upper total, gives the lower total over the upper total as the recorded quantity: 0.8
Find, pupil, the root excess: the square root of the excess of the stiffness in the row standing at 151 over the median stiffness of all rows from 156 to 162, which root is 7.6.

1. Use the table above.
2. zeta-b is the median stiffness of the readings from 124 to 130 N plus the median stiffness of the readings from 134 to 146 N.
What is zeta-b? 506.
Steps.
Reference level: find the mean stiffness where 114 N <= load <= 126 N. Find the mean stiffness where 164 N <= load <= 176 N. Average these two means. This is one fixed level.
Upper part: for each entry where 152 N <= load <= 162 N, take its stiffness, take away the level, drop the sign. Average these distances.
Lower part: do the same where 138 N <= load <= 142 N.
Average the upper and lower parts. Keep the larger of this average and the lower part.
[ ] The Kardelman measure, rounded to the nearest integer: 82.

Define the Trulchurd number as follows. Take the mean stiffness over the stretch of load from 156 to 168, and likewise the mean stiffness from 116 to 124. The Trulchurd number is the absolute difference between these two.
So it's 33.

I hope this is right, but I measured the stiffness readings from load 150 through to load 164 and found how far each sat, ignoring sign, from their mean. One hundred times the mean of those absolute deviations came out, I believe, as 2306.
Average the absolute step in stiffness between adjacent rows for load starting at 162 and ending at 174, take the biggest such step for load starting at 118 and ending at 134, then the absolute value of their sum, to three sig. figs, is 35.8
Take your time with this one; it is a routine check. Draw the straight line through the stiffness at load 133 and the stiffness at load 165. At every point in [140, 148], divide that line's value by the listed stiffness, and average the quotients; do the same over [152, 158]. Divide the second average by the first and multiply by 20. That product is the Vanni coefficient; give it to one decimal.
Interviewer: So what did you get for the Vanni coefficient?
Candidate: 20.9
